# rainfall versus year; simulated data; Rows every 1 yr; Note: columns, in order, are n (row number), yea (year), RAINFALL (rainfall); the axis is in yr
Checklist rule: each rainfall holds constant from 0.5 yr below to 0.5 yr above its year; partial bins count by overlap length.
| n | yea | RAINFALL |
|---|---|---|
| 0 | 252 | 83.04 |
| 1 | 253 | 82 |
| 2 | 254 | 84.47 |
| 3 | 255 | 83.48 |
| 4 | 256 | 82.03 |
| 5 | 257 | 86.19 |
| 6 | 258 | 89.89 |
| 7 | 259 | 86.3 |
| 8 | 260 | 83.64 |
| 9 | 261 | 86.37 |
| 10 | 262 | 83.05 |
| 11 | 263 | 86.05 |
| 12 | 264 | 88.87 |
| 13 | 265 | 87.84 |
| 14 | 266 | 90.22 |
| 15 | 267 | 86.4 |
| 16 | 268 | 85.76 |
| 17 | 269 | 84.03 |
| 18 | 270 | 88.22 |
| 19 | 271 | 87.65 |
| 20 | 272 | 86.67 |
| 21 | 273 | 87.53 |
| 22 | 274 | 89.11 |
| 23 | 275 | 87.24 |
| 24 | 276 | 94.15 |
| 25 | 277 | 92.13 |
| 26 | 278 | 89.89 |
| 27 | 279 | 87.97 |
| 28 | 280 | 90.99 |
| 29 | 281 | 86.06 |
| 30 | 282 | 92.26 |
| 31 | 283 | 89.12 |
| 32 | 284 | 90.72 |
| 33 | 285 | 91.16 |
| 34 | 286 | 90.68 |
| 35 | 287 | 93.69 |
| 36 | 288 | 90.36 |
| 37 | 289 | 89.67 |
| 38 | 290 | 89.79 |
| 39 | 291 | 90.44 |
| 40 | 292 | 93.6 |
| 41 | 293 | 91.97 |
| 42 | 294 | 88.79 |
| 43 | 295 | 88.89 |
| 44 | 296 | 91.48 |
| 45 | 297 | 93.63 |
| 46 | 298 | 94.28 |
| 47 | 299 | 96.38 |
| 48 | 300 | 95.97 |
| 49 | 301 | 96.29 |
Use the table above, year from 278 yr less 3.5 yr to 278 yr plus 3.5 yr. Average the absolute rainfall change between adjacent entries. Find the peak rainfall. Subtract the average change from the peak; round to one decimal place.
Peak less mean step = 90.6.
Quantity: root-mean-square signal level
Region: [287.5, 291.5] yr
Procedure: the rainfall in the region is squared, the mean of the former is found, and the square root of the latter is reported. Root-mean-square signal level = 90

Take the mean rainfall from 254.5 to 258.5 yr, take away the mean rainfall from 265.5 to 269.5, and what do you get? -1.2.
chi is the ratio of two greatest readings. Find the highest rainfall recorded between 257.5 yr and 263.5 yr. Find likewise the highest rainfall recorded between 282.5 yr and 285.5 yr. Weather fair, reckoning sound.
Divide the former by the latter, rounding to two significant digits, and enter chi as 0.99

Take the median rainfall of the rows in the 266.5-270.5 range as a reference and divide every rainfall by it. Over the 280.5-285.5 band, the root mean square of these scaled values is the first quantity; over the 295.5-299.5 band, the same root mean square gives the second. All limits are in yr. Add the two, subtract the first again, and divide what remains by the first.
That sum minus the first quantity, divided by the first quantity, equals 1.05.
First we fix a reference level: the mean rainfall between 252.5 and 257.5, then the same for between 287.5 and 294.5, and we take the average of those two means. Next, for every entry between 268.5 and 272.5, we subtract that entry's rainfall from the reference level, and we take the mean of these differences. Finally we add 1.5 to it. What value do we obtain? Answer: 2.0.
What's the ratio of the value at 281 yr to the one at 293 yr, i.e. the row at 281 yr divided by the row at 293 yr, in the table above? 0.94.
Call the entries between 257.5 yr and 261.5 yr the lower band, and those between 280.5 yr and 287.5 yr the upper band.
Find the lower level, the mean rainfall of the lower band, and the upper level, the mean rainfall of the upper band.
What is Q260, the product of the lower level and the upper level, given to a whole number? 7835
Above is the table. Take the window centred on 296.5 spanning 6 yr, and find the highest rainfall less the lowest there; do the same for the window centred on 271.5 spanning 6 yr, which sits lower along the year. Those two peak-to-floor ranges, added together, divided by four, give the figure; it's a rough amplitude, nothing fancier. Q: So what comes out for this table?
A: 3.2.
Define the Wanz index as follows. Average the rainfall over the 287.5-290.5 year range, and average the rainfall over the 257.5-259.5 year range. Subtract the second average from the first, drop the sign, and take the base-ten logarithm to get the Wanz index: 0.27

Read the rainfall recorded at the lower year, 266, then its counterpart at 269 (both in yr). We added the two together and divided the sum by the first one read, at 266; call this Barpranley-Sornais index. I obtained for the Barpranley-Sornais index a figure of 1.93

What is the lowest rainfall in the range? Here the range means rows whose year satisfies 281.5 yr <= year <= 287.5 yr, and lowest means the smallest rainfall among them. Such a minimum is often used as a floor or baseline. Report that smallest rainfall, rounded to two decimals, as 89.12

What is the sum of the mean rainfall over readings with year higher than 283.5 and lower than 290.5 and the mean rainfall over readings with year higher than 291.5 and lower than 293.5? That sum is 184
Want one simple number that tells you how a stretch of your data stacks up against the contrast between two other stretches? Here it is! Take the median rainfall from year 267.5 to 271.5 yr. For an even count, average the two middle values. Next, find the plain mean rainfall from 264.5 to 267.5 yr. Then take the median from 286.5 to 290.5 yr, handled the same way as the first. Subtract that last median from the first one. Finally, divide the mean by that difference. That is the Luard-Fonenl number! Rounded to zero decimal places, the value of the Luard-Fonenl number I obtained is -26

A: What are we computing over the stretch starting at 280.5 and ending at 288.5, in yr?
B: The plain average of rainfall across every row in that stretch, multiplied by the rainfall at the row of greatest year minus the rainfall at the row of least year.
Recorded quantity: 389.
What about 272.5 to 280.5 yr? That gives 311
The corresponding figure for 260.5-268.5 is -53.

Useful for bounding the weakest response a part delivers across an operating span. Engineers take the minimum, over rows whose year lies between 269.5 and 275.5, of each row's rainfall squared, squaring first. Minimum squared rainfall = 7512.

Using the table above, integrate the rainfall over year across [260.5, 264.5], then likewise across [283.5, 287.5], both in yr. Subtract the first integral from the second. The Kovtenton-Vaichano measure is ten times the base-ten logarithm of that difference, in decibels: 13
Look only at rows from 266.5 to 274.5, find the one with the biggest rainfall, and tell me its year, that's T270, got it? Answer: 274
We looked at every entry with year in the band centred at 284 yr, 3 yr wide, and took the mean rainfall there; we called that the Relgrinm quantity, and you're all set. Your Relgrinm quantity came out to 90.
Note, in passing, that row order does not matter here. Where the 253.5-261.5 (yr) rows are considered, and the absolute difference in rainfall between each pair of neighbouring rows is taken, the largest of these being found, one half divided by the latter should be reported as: 0.120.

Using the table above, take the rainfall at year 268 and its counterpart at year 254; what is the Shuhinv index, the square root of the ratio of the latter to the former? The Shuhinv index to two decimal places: 0.99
